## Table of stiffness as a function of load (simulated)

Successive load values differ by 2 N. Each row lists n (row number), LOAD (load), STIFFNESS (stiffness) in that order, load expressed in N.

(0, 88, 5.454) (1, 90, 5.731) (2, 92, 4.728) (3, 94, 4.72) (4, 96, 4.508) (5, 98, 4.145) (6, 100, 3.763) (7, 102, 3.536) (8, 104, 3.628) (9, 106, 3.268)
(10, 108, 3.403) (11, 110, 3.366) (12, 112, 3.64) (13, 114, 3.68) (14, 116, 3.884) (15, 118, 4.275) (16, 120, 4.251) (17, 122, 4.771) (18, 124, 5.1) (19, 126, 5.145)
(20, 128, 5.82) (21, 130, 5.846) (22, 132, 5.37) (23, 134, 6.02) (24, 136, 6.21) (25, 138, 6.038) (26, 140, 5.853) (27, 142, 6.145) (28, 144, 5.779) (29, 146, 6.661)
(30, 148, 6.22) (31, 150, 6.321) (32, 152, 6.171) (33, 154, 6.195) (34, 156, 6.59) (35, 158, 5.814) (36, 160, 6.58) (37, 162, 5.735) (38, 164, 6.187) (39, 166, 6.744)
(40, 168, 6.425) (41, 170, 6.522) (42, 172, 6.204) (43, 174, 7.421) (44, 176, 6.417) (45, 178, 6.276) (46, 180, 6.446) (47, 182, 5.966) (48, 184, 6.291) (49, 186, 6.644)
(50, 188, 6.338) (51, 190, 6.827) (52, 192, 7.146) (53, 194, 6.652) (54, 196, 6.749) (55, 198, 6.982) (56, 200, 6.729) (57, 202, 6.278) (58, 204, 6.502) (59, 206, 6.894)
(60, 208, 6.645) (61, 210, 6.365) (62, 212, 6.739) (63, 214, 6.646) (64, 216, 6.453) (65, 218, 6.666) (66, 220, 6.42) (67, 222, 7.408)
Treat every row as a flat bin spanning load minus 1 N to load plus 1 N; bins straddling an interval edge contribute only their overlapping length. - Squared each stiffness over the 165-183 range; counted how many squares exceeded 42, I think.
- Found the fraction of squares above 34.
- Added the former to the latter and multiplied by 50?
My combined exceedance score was 200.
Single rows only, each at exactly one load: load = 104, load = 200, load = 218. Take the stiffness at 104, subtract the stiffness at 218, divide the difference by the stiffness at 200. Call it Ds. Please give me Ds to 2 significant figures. -0.45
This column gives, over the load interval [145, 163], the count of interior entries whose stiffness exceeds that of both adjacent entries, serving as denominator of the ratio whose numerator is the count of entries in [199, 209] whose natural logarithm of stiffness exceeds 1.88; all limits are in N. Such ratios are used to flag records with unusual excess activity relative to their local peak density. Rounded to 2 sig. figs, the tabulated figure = 1.0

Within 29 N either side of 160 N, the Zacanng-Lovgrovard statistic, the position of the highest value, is 174 N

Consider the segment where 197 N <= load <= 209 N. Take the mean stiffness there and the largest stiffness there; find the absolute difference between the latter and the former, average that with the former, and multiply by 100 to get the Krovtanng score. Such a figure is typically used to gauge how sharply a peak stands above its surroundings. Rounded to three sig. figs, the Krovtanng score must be 349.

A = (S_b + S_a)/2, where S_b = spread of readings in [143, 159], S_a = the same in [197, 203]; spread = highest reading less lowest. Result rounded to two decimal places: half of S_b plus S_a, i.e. 0.79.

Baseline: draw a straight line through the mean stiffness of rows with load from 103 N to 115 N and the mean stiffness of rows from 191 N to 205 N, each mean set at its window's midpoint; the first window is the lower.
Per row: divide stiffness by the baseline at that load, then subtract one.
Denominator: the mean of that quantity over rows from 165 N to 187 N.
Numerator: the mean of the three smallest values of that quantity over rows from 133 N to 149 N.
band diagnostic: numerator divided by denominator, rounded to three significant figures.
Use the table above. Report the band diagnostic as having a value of 2.55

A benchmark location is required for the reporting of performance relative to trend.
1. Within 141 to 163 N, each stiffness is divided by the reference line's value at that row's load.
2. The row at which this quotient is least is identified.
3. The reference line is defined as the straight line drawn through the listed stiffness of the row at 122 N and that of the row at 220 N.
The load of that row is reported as 162 N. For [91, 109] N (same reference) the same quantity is 106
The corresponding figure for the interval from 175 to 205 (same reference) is 202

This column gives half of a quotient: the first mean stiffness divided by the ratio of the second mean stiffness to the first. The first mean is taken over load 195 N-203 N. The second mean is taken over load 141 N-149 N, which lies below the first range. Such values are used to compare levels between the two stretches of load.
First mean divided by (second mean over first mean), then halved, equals 3.60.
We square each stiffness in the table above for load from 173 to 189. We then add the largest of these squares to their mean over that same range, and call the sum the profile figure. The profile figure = 97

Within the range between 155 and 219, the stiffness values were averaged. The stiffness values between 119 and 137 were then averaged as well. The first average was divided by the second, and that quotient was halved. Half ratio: 0.61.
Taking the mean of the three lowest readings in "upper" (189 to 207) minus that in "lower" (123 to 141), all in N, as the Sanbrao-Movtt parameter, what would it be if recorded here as 1.3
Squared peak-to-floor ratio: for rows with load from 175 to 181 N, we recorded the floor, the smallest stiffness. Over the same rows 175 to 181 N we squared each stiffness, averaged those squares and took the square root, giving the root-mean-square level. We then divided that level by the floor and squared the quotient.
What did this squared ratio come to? 1.03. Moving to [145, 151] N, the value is 1.06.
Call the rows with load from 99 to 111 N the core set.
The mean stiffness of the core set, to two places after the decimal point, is 3.49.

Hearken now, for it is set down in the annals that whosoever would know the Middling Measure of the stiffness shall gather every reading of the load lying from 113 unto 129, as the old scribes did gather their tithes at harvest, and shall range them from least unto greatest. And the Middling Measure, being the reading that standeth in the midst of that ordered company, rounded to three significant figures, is 4.52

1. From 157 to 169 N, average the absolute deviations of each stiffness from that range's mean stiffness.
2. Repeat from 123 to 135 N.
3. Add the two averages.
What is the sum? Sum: 0.68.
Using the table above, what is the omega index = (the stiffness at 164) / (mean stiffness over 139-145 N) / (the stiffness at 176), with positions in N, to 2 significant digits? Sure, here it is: 0.16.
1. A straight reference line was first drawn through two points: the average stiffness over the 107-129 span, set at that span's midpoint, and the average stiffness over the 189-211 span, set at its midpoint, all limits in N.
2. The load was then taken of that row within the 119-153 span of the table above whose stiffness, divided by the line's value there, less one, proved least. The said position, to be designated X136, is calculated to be 120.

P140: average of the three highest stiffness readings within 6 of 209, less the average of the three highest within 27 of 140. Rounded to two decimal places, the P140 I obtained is 0.09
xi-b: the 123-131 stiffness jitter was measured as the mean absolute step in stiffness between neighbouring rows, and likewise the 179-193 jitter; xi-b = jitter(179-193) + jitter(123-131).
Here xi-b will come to 0.63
